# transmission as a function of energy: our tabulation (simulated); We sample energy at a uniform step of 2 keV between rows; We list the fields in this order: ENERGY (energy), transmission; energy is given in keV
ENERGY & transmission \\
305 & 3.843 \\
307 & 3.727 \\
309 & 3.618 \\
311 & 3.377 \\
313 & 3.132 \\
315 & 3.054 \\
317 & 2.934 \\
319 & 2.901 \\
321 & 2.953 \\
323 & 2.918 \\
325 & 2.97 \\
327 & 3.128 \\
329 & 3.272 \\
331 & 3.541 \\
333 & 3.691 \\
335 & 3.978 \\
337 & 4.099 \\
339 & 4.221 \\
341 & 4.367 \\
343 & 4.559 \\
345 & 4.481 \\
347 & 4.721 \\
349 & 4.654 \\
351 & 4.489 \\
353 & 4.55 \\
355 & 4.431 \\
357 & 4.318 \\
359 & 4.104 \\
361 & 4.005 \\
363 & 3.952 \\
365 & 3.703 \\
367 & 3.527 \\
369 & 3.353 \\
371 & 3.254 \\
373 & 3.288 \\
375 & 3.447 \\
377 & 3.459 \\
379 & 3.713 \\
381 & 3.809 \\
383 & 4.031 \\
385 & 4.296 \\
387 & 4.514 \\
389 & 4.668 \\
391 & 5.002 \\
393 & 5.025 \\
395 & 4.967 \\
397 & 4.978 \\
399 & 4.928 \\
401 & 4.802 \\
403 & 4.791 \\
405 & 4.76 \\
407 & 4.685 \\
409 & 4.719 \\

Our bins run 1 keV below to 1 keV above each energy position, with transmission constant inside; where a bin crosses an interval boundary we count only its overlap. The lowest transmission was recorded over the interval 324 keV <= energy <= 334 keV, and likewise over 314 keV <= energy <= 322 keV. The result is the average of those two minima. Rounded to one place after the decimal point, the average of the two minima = 2.9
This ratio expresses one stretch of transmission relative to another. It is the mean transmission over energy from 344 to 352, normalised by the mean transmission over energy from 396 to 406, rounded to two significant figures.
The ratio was 0.95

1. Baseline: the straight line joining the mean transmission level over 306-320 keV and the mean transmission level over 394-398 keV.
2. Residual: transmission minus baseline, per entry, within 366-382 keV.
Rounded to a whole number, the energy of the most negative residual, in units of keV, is 373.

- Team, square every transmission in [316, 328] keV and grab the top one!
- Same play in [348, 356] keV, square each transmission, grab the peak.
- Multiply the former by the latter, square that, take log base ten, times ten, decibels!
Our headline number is 47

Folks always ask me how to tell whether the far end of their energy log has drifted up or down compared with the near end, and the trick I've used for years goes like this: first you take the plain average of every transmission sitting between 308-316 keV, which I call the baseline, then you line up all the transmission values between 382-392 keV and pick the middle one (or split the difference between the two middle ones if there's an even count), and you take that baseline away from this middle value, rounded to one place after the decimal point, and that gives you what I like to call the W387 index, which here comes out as 1.2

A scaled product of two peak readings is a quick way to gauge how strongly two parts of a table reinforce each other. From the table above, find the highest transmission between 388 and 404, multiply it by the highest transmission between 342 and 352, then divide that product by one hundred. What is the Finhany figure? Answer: 0.24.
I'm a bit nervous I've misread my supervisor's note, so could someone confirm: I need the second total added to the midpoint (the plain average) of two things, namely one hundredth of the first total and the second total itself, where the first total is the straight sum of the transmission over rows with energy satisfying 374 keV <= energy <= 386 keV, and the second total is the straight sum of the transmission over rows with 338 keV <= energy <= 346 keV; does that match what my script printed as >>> 27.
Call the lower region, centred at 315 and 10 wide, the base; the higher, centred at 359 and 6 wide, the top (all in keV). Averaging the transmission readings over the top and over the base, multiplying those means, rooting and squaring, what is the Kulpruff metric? 12.8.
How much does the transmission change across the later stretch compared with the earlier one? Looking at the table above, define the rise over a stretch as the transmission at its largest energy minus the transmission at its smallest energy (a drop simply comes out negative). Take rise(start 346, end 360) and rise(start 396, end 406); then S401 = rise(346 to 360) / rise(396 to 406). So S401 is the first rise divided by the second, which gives 2.8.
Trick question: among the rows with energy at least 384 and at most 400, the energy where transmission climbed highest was 393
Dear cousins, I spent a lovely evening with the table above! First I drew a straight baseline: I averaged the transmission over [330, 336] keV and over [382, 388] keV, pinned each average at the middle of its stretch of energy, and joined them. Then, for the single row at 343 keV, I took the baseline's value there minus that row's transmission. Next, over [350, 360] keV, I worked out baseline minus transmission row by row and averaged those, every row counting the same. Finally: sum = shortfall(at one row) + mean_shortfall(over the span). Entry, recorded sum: -1.1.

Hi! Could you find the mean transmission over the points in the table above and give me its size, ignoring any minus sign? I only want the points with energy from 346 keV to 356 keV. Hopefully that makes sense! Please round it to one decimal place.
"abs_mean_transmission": 4.6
